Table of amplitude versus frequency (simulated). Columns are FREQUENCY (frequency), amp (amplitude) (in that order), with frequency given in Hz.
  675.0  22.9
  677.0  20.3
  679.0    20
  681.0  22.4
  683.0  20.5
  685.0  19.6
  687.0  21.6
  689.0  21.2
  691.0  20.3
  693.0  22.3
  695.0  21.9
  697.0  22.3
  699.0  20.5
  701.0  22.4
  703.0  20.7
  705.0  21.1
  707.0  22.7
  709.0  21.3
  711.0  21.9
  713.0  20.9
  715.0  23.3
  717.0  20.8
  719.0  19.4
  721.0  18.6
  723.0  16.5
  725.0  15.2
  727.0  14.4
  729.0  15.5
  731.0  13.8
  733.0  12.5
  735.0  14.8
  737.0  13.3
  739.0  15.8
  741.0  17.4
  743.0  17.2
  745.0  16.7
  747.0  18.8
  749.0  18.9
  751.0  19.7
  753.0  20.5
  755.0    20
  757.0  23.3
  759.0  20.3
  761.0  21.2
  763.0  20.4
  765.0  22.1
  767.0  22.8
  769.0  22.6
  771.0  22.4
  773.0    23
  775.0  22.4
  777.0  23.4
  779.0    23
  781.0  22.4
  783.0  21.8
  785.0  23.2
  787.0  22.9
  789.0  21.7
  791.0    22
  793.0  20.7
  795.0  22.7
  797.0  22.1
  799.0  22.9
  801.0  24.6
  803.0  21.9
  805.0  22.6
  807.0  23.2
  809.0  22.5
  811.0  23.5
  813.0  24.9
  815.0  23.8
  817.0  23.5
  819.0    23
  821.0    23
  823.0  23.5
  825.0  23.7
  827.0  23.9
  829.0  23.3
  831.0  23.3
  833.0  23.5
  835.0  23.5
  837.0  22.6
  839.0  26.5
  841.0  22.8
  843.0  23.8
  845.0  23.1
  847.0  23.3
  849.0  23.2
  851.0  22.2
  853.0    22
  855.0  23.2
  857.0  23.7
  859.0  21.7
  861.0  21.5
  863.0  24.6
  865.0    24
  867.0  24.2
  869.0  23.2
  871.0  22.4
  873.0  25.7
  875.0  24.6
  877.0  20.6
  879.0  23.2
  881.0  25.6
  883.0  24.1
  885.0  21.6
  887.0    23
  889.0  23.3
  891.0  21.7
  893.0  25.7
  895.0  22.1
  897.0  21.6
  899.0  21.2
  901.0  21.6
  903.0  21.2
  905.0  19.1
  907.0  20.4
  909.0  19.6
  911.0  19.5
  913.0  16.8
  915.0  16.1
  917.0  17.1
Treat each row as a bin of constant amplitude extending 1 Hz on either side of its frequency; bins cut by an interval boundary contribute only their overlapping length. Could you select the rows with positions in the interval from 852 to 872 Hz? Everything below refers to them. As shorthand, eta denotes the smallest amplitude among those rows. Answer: 21.5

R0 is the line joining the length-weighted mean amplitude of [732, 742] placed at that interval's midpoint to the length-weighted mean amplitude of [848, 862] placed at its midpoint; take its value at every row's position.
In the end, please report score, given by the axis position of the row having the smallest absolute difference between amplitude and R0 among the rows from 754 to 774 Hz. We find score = 763.0 Hz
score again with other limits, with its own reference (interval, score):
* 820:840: 837.0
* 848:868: 851.0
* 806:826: 821.0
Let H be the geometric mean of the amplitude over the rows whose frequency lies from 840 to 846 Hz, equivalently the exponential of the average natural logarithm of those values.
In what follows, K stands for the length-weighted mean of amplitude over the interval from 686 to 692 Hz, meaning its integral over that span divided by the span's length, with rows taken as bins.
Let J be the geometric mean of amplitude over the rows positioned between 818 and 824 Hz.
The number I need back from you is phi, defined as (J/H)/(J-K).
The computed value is 0.47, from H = 23.2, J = 23.2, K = 21.0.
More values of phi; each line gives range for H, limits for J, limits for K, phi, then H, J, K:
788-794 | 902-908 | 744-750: 0.45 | 21.5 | 20.2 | 18.1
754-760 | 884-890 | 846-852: -3.83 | 21.1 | 22.6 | 22.9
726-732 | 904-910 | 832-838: -0.39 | 14.5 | 19.7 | 23.2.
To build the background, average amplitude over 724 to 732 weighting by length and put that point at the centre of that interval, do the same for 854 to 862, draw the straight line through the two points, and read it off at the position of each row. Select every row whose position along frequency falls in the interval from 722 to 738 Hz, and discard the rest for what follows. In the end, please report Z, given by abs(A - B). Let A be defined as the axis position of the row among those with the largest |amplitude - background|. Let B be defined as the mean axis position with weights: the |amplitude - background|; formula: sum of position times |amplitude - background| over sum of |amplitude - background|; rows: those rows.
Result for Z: 2.5 Hz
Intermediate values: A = 733.0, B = 730.5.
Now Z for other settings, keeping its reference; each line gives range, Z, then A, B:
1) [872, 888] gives 2.4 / 877.0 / 879.4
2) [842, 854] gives 2.9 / 843.0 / 845.9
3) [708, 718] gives 2.0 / 715.0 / 713.0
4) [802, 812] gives 3.8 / 811.0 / 807.2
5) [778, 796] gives 7.2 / 779.0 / 786.2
